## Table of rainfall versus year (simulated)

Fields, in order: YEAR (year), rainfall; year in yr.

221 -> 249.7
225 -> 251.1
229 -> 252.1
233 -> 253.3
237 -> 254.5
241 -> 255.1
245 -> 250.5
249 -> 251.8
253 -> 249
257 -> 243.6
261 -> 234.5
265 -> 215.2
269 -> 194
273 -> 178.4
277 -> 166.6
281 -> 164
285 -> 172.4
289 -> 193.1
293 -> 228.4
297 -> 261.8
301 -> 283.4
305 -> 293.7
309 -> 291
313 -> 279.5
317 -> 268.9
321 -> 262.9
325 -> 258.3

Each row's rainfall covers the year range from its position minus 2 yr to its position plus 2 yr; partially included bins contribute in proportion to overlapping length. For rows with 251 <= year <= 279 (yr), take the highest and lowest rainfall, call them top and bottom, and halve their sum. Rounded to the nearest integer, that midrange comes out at 208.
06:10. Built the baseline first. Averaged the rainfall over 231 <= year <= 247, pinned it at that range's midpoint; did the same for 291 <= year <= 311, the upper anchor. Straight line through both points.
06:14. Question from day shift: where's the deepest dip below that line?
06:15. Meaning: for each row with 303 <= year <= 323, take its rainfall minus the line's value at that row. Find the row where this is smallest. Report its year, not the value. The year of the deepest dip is 321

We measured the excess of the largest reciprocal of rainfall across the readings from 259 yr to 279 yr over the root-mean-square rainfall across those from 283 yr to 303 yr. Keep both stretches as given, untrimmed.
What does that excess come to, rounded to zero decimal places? -232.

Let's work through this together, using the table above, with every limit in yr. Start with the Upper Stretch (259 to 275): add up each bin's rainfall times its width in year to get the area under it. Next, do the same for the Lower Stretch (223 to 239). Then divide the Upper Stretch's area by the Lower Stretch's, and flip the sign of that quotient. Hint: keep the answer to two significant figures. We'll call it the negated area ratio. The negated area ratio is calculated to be -0.81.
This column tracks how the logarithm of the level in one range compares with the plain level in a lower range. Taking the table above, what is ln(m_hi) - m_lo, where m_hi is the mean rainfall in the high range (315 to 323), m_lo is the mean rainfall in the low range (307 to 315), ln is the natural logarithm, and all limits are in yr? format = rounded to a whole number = -280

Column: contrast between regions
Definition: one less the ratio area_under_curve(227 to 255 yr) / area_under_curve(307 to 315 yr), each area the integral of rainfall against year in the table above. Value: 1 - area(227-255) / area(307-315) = -2.1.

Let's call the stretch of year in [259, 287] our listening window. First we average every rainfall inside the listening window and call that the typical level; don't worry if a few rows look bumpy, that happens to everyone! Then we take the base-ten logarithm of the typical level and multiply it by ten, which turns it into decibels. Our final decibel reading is 22.8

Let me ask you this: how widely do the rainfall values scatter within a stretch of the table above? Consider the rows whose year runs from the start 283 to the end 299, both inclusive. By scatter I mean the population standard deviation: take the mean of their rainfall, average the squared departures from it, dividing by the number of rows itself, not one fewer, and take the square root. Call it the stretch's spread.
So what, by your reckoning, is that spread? 34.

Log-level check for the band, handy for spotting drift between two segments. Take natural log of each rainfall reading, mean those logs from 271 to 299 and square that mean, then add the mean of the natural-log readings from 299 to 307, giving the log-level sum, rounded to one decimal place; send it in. 33.3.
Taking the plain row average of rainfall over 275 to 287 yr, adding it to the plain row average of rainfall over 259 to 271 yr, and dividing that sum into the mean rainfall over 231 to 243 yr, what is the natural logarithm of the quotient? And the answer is -0.408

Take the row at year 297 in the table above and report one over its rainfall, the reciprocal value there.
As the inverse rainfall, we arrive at 0.0038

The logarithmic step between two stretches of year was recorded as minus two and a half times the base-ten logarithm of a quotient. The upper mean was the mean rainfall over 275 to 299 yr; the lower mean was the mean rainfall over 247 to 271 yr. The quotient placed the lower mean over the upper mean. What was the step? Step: -0.17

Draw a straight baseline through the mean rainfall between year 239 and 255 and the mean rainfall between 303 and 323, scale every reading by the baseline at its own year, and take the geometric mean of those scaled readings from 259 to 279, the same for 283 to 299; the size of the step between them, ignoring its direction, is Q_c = 0.030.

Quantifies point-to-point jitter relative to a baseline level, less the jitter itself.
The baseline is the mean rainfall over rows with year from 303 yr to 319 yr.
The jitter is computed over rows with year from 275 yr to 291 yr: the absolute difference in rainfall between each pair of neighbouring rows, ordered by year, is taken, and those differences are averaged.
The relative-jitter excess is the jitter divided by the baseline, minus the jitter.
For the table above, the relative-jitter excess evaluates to -11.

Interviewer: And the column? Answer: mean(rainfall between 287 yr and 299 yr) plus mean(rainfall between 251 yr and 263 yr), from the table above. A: 470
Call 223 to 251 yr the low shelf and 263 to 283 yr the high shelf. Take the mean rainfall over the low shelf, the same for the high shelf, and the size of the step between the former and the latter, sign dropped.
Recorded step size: 69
